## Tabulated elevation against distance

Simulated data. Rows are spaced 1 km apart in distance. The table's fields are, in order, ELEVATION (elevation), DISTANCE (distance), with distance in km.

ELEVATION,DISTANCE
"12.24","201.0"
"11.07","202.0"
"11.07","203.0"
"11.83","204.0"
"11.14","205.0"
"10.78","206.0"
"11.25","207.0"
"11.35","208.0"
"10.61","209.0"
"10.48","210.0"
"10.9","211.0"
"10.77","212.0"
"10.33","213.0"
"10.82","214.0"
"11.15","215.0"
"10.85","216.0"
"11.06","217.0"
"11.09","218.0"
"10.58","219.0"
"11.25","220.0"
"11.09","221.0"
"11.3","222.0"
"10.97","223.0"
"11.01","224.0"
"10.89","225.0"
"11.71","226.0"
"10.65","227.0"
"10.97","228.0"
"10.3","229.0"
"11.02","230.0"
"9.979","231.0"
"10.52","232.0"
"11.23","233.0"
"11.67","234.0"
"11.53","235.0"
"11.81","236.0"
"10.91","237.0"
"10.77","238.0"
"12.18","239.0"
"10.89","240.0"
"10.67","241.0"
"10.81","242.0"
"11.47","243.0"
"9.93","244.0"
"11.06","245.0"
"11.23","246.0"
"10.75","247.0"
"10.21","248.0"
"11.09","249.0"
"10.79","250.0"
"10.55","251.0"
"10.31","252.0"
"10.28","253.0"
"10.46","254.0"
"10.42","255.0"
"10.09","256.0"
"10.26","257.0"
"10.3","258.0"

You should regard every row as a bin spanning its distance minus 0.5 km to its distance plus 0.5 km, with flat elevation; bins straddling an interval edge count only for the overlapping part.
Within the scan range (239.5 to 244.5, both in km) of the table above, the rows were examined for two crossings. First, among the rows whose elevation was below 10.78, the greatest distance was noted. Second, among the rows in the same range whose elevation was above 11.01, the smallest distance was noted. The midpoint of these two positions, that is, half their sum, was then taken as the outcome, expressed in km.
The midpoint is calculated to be 243.5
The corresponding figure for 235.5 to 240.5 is 237.0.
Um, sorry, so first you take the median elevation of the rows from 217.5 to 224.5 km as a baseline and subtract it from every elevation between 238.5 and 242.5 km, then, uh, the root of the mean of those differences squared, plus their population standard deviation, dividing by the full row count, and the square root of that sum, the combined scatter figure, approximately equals 1.10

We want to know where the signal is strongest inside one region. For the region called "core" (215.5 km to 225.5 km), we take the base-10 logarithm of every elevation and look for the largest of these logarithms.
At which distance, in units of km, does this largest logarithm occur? 222.0 km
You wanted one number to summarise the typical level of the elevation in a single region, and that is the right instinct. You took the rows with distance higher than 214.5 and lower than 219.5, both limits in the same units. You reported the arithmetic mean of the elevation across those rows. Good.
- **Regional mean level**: 10.95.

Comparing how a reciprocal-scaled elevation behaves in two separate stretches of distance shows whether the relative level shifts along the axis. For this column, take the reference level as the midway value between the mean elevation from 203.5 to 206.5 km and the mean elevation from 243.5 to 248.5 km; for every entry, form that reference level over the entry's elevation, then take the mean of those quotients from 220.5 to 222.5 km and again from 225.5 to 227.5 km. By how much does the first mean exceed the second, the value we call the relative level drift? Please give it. 0.00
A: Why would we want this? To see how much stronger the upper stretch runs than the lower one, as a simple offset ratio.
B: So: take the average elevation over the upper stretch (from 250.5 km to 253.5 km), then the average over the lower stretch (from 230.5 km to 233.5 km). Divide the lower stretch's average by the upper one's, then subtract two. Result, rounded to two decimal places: -0.98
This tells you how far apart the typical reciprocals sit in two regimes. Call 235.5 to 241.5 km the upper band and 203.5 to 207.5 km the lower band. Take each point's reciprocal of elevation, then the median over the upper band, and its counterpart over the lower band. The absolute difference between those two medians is 0.0024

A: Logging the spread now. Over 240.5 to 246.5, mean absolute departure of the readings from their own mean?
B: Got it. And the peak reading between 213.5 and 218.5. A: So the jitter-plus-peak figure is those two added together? 11.5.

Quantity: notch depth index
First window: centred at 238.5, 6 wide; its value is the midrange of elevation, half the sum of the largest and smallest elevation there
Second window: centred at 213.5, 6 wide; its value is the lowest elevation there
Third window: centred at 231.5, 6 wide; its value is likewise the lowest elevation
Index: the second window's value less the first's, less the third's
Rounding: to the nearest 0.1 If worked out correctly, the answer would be -11.1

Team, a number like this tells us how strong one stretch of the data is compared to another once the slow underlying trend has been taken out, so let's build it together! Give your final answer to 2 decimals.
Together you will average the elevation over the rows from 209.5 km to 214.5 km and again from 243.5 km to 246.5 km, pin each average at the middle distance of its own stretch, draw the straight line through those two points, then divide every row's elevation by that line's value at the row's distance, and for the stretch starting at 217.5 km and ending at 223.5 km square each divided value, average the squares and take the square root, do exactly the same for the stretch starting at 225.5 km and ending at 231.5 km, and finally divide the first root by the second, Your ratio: 1.03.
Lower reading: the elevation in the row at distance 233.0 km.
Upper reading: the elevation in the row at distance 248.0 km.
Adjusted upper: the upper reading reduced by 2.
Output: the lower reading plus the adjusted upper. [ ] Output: 19.4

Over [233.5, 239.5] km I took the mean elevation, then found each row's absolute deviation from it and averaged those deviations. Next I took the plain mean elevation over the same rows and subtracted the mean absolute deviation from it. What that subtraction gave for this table 11.05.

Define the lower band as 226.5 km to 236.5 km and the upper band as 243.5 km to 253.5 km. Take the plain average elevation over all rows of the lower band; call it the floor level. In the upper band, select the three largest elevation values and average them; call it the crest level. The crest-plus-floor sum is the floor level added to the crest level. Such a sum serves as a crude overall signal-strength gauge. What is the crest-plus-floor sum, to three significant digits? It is 22.1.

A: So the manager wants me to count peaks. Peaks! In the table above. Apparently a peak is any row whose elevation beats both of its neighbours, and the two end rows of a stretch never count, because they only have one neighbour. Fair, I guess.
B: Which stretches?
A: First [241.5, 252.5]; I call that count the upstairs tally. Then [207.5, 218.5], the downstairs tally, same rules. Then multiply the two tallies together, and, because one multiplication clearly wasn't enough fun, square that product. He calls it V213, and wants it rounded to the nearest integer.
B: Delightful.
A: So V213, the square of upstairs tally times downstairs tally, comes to 36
